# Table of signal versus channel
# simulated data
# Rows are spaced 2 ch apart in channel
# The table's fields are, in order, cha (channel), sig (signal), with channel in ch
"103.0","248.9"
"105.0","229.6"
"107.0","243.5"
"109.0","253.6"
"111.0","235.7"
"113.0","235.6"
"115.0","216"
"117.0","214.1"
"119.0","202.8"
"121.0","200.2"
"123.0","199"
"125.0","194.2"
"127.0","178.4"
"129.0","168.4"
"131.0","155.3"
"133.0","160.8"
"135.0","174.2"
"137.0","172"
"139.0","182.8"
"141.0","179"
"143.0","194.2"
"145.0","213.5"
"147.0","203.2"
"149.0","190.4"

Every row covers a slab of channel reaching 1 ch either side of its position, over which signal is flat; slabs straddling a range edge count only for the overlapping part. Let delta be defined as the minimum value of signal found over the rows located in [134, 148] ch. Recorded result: 172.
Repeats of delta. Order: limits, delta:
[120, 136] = 155.3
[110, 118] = 214.1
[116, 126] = 194.2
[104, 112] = 229.6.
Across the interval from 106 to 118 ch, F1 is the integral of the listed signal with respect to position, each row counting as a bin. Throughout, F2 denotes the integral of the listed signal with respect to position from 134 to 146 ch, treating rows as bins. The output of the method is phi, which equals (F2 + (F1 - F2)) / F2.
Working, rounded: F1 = 2797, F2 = 2231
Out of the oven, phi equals 1.25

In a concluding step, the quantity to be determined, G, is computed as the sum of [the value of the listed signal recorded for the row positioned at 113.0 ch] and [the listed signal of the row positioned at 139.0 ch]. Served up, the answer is 418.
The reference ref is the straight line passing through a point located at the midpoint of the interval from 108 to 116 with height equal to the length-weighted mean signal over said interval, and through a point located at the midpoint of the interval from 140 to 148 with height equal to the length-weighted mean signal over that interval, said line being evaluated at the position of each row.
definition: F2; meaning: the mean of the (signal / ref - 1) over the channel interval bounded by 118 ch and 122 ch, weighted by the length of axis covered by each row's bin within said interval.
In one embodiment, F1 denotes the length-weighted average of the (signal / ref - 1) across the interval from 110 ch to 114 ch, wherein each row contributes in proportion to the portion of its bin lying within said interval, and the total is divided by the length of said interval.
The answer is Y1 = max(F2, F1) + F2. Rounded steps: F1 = 0.002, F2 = -0.11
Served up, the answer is -0.11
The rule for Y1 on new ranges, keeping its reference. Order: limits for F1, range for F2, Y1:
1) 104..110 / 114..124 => -0.09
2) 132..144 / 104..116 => -0.02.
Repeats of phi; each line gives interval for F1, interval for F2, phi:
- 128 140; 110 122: 0.78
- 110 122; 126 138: 1.29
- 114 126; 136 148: 1.07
